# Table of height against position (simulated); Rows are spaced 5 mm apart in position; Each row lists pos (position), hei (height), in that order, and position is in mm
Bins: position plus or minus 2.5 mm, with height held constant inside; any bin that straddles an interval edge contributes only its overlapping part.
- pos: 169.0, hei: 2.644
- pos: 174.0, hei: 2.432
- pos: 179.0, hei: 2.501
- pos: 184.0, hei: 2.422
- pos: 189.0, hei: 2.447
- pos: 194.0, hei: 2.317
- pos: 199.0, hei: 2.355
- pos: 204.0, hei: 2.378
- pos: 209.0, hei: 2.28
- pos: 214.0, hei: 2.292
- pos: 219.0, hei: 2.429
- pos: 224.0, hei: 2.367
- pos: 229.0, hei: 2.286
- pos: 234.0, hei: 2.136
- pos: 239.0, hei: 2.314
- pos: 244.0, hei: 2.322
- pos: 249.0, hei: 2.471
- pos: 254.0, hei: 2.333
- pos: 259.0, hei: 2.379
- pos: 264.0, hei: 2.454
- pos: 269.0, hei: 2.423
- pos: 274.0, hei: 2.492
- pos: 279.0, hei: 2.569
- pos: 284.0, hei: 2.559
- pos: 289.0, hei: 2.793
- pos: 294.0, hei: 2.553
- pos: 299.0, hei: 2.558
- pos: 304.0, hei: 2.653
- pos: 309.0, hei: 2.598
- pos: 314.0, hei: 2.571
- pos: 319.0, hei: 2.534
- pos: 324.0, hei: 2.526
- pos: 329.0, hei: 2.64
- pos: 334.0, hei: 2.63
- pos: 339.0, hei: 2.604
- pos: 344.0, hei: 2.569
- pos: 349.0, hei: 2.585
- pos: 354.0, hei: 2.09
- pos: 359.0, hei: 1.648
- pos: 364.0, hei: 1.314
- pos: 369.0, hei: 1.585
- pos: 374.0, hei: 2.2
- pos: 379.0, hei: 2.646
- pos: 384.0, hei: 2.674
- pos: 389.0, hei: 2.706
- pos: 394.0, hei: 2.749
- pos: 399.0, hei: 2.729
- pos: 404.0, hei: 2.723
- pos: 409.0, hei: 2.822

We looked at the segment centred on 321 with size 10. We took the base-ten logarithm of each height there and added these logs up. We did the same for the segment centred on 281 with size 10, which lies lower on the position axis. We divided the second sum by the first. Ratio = 1.01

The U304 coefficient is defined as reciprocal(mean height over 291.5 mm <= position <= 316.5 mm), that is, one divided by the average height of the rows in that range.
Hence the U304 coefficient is 0.387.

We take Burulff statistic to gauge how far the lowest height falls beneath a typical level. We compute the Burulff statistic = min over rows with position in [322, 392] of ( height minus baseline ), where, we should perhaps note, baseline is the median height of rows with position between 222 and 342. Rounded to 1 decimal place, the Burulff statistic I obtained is -1.2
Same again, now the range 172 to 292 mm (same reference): -0.4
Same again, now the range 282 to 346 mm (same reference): 0.0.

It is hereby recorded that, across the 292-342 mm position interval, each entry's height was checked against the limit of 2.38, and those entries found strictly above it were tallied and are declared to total 10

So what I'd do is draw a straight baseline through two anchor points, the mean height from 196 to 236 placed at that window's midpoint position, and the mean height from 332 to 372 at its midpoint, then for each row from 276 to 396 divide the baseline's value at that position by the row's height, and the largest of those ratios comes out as 1.6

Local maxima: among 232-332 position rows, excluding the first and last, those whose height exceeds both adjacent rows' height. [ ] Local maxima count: 5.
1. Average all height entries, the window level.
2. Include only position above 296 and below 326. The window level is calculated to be 2.57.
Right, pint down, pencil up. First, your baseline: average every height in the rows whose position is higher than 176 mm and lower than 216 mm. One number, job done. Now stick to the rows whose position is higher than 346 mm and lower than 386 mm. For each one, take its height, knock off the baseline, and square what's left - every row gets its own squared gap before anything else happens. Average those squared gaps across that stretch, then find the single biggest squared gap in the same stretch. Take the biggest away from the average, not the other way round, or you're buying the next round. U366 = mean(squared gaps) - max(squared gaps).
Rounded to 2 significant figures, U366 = -0.80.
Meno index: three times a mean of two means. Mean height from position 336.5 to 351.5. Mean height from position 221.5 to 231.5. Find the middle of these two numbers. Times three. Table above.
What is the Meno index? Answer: 7.37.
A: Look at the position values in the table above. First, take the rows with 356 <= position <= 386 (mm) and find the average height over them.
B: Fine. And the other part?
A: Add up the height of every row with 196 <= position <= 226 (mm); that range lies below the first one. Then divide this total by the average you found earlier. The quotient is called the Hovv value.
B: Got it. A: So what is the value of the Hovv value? 7.0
